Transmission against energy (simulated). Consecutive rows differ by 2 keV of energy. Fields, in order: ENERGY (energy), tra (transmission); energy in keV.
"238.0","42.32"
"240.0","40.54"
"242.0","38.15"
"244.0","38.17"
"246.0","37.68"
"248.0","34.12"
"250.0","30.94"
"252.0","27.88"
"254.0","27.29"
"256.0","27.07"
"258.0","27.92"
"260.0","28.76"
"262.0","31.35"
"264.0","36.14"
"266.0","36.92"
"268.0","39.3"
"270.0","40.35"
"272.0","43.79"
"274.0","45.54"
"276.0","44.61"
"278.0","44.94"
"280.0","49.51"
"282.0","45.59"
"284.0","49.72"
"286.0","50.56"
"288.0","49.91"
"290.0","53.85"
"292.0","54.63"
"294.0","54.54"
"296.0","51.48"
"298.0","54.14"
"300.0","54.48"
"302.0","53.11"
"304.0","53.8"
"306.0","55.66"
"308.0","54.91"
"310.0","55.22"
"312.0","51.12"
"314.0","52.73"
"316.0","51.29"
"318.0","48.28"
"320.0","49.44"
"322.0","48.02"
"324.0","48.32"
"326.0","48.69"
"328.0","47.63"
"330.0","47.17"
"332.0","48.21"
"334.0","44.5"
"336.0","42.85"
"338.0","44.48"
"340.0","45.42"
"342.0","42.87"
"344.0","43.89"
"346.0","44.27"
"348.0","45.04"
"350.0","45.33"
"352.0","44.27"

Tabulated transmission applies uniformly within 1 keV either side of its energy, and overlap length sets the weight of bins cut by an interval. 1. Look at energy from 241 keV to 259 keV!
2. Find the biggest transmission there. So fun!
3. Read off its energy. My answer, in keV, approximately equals 244.0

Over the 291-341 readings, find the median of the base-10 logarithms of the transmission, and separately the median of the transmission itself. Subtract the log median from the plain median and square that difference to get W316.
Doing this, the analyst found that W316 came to 2441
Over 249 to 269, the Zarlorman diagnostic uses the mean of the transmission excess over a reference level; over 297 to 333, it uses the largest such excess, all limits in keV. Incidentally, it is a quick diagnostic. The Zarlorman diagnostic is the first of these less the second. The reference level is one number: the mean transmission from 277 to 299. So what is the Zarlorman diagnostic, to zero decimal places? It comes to -24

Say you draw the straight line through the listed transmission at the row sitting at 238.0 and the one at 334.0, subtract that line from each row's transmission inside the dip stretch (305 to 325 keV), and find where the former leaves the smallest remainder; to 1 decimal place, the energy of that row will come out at 322.0 keV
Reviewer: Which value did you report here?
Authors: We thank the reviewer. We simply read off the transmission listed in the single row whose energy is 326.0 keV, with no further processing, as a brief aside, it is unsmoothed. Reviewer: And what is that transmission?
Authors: 48.69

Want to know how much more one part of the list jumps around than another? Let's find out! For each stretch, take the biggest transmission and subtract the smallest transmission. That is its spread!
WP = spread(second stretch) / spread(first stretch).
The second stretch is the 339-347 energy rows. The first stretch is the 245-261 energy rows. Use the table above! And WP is 0.24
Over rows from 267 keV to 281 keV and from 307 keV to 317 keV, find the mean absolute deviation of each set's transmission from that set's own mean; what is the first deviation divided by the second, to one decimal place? 1.5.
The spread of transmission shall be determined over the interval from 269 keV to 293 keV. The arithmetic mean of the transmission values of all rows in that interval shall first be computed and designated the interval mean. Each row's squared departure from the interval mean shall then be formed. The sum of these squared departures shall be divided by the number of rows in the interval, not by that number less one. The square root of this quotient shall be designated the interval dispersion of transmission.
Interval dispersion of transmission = 4.1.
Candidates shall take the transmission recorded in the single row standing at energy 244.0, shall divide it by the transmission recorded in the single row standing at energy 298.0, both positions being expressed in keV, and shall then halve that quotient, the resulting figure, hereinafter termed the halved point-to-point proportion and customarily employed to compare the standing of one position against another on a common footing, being 0.35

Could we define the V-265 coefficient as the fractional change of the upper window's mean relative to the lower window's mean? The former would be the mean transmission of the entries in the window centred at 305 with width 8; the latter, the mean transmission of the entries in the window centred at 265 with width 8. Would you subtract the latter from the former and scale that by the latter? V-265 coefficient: 0.51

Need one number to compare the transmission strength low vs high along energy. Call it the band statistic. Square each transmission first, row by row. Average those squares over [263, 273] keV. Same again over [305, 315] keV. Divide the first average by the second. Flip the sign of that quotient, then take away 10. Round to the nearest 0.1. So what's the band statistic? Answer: -10.5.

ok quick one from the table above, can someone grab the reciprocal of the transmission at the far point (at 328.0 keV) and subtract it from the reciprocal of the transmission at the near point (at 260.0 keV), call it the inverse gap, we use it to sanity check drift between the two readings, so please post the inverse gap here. 0.014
